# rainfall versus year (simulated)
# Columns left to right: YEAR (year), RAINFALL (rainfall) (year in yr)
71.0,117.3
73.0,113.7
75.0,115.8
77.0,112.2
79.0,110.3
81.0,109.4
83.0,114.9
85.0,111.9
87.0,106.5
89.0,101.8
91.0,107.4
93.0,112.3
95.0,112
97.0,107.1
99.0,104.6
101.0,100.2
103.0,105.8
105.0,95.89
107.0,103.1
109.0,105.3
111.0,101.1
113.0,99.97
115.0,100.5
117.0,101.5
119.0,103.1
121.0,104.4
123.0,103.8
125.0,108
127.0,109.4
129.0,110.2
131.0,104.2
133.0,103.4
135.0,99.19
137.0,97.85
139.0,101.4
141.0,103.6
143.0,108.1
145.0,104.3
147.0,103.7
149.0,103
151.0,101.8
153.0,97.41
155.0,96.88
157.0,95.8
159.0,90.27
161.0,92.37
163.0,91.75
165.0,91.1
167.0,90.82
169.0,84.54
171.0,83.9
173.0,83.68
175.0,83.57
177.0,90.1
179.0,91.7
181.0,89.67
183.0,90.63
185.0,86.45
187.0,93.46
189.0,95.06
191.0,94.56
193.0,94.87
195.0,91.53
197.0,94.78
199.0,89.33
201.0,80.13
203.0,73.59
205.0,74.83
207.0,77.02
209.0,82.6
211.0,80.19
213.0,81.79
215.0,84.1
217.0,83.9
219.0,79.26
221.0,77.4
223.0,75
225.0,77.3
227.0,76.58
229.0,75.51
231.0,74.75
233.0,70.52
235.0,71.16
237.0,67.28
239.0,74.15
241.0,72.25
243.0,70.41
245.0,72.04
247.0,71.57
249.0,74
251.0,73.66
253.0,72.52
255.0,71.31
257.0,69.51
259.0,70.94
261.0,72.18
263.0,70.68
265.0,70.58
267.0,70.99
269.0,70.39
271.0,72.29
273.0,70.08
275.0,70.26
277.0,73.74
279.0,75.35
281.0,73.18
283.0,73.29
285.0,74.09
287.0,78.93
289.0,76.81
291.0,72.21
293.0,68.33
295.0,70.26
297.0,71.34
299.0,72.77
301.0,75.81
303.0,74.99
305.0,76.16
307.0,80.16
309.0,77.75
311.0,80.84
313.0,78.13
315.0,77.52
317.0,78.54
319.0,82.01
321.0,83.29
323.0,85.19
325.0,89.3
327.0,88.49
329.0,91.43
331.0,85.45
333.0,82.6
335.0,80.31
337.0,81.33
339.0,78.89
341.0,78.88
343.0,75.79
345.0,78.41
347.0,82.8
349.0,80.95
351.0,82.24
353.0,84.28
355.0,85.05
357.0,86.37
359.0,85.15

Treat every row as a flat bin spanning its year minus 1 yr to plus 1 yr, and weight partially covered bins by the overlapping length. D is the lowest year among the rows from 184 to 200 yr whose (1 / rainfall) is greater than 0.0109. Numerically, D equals 185.0 yr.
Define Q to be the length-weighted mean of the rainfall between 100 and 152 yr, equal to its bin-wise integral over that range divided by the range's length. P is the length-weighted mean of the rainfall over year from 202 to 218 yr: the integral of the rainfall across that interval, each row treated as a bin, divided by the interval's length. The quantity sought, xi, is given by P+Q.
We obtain 183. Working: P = 80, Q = 103.2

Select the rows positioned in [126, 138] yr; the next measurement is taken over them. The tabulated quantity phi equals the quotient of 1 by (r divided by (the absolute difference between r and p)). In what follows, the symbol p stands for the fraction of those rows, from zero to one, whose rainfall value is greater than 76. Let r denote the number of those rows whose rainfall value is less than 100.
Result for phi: 0.50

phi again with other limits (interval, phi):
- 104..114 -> 0.50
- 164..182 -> 0.89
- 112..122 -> 0.00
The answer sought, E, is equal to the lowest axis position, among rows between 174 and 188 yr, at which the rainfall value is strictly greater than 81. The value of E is 175.0 yr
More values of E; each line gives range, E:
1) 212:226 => 213.0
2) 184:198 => 185.0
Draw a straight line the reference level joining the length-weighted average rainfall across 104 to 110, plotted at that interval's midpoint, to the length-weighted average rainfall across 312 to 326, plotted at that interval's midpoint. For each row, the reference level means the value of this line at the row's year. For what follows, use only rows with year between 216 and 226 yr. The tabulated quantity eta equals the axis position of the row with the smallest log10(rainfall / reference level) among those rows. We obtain 223.0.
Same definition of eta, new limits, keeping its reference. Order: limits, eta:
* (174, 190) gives 175.0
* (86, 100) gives 89.0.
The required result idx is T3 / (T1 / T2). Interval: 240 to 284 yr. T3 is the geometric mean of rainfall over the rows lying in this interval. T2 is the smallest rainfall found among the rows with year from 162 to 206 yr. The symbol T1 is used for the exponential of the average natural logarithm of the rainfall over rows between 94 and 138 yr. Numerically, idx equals 51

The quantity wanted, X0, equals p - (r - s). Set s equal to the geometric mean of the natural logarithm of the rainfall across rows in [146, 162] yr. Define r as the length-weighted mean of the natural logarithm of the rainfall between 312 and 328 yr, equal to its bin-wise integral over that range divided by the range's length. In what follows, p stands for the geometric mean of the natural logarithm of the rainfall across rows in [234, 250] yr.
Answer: 4.44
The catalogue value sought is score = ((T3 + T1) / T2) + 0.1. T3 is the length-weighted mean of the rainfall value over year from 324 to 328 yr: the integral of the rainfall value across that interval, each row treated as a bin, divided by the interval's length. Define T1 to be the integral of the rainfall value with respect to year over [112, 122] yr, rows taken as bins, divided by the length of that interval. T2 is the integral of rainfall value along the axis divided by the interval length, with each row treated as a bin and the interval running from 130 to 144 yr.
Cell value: 2.0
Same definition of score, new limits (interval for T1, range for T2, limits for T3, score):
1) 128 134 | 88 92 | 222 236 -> 1.8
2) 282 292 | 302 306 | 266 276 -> 2.0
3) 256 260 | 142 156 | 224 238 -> 1.5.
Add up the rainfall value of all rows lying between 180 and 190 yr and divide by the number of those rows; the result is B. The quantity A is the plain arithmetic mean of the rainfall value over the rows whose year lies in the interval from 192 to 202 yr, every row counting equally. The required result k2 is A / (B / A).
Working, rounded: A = 90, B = 91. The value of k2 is 89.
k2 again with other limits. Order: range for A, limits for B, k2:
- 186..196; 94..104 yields 83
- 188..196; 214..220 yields 107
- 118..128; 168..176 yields 133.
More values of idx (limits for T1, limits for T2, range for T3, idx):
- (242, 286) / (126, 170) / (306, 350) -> 96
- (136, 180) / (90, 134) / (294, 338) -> 81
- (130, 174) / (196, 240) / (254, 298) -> 50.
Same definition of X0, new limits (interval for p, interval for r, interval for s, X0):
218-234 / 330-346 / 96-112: 4.58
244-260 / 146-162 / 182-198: 4.22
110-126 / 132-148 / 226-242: 4.29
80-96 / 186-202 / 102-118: 4.80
